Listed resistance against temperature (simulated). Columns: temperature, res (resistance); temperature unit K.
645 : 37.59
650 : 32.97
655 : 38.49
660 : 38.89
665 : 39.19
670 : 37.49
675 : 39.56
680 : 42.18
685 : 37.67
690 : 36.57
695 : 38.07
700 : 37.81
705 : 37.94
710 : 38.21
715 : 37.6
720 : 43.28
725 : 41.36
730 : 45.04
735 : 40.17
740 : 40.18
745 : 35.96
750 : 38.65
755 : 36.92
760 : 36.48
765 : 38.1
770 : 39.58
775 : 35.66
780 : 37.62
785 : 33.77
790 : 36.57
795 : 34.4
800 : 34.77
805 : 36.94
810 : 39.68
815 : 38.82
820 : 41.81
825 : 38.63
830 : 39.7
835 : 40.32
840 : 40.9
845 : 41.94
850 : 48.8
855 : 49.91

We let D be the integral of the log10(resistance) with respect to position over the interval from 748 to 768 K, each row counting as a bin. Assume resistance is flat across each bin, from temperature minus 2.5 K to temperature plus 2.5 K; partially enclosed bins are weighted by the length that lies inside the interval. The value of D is 31.5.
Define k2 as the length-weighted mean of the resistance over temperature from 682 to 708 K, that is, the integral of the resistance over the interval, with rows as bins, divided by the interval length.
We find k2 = 38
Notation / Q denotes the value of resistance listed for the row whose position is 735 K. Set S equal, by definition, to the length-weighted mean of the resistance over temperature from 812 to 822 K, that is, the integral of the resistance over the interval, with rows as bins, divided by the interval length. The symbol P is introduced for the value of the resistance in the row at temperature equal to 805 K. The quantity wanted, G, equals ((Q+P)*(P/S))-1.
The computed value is 69.8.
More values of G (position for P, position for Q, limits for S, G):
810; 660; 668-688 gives 78.5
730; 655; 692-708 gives 98.3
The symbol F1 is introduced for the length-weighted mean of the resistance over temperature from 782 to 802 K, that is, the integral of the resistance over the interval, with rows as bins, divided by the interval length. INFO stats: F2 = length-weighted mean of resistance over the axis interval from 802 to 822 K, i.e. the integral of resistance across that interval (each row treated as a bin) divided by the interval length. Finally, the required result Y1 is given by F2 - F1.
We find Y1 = 4.2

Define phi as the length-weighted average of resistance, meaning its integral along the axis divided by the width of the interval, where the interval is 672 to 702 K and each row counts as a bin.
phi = 39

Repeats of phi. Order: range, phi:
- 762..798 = 37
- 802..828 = 39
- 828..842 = 40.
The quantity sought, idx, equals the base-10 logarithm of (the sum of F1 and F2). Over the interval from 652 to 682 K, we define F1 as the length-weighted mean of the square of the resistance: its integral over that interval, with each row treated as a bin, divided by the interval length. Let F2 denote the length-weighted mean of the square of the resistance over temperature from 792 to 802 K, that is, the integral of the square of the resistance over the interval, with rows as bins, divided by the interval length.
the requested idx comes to 3.44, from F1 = 1535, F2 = 1203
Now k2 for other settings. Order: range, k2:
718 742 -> 42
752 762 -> 37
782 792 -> 35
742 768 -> 37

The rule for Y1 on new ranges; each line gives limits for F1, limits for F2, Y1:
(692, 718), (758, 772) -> 0.1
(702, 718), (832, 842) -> 2.5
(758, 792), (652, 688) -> 2.1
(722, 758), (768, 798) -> -3.6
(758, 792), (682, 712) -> 0.9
